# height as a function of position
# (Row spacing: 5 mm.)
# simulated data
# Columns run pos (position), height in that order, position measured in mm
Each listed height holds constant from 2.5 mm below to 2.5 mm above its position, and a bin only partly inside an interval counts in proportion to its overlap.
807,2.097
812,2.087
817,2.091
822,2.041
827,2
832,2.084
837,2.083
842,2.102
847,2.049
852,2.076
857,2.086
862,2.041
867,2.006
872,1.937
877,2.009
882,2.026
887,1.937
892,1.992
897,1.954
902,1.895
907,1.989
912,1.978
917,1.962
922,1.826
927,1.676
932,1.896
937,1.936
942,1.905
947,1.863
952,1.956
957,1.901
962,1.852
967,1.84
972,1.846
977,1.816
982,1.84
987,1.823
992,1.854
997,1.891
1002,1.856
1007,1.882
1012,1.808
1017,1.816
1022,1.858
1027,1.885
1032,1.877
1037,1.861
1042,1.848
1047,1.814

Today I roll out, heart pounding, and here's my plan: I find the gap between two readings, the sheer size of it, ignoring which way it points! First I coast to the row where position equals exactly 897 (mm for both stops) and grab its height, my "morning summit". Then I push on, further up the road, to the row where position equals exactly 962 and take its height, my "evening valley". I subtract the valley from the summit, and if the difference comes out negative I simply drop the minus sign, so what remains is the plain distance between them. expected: 0.102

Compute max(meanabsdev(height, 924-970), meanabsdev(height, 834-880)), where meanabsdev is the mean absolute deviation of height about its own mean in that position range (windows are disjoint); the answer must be 0.055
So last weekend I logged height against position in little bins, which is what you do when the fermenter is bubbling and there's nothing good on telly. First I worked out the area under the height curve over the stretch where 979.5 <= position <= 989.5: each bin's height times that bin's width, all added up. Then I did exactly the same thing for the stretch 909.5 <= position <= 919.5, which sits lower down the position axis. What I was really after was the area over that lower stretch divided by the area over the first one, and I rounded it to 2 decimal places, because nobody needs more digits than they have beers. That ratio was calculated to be 1.08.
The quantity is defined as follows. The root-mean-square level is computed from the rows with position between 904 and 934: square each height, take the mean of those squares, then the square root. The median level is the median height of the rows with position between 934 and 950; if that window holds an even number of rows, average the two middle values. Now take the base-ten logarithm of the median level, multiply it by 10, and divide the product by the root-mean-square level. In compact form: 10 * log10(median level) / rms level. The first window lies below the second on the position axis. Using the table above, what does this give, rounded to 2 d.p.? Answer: 1.48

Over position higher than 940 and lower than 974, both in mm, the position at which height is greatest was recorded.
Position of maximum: 952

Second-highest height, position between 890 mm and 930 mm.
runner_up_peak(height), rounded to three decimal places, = 1.989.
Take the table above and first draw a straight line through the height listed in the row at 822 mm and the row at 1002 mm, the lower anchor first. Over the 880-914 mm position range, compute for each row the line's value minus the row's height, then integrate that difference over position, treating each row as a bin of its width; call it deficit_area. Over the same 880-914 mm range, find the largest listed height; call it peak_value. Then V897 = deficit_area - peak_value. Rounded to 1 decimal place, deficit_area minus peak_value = -2.1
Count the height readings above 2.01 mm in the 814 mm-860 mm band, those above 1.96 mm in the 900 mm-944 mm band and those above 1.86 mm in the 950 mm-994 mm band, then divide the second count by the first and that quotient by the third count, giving 0.19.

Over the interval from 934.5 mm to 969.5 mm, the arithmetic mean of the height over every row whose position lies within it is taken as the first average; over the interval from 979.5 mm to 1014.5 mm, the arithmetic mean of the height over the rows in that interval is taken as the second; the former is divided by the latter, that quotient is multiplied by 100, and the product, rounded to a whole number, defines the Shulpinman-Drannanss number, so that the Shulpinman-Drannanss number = 102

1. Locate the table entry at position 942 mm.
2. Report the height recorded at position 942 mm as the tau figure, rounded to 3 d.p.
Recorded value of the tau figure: 1.905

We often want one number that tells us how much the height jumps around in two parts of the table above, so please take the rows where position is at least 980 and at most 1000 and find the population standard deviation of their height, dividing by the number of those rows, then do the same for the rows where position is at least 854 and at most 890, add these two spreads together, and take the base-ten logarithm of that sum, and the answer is -1.12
